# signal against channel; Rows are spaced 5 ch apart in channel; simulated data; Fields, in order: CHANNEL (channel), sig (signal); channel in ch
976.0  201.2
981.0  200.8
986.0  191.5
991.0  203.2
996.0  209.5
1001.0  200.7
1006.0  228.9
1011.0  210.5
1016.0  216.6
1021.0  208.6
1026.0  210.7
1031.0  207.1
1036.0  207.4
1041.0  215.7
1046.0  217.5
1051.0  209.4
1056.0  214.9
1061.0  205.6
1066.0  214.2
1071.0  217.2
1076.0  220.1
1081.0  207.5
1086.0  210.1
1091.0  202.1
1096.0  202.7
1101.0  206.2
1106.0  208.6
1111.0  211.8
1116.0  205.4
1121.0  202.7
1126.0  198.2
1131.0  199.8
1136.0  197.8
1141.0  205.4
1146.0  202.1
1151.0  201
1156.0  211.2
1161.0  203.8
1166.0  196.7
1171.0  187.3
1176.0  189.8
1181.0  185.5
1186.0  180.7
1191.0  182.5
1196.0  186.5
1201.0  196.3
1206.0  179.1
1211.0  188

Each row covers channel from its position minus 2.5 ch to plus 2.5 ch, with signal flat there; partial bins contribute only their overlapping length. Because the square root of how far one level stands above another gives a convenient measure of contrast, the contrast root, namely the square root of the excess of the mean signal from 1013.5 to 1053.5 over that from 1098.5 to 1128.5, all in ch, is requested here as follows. 2.5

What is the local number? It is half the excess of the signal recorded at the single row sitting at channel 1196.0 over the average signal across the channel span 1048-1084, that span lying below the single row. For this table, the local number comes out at -13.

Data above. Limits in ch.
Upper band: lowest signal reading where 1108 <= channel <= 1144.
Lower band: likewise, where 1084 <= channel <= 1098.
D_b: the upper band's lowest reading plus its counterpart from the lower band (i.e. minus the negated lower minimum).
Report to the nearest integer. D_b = 400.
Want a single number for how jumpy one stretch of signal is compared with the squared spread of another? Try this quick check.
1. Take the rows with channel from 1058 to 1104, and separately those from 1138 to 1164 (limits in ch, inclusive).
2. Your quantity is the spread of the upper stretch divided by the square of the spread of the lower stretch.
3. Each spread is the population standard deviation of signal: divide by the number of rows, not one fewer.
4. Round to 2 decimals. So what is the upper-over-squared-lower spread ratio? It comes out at 0.10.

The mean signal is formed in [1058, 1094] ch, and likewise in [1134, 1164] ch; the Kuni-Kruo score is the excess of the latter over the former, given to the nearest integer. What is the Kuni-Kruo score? -7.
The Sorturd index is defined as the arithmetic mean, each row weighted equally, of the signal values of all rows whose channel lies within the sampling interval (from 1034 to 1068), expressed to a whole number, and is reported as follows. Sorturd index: 212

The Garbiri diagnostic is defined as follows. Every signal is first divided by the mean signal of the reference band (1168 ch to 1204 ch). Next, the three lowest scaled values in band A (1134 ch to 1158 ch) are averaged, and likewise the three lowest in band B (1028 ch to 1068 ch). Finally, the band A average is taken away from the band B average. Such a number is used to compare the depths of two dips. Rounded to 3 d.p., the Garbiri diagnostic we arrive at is 0.034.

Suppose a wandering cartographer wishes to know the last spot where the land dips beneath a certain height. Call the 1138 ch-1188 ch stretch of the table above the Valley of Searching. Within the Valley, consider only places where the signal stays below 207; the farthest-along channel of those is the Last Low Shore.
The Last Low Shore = 1186.0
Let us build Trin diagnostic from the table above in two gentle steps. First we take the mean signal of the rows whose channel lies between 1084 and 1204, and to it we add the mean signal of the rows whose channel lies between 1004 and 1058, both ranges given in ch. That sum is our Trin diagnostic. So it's 412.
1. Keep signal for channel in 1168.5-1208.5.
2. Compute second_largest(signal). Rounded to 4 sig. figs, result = 189.8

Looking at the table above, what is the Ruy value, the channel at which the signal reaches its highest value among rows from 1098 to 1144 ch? 1111.0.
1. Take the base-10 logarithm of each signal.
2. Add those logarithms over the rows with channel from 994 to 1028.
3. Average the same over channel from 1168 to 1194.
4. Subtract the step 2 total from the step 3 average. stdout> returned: -14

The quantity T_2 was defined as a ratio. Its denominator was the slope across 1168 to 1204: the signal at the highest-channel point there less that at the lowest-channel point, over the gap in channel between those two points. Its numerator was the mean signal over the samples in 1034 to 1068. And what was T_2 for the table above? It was 707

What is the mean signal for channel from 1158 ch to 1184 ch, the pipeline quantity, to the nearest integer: 193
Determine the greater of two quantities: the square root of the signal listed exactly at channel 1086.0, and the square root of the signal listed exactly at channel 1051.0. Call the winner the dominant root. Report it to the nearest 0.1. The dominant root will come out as 14.5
